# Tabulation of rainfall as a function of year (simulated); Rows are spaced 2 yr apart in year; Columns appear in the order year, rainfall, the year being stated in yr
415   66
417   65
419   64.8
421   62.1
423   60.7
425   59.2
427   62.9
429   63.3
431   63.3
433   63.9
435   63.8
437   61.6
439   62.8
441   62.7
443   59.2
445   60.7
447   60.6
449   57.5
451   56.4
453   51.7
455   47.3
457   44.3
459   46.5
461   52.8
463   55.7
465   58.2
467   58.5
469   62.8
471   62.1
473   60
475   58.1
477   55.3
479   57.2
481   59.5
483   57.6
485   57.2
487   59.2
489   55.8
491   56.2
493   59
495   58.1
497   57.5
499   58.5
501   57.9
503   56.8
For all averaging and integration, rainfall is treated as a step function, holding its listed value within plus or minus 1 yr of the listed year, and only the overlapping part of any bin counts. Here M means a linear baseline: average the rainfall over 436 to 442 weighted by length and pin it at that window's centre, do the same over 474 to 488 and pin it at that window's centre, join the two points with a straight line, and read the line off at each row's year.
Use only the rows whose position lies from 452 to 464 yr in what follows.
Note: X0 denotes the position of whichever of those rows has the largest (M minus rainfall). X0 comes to 457 yr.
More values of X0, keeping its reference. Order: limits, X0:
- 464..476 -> 465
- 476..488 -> 477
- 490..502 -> 491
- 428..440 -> 437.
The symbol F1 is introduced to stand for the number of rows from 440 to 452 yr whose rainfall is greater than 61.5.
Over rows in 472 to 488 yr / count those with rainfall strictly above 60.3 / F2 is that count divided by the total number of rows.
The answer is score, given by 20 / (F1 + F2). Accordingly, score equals 20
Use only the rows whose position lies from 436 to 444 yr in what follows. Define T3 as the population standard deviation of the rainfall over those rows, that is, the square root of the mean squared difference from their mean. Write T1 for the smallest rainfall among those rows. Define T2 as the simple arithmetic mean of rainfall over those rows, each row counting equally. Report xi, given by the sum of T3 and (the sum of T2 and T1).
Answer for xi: 122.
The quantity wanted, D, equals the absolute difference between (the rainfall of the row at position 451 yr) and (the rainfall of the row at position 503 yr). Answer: 0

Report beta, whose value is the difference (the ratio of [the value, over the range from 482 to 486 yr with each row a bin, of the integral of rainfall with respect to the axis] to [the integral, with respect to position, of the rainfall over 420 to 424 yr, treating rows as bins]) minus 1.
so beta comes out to -0.07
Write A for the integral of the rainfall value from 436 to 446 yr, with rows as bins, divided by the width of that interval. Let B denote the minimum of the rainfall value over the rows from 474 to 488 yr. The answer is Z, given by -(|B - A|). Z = -6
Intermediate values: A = 61.4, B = 55.3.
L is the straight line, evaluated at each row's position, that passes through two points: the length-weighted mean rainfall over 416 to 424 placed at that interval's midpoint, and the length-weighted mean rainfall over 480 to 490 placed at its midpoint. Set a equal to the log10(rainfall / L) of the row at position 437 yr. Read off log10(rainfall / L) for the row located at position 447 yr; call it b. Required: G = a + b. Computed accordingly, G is 0.00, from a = -0.001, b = -0.003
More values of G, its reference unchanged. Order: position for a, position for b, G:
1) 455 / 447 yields -0.11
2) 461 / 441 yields -0.05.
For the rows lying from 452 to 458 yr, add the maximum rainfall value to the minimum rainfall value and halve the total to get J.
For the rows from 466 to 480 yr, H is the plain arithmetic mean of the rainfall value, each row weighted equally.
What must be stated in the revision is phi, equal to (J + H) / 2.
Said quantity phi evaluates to 53.57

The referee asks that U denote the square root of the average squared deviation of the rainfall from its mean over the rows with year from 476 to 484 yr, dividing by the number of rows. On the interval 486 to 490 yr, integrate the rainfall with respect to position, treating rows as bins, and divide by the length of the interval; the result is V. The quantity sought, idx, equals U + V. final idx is 59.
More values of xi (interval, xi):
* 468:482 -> 117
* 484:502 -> 115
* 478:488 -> 116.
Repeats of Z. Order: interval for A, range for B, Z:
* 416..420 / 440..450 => -7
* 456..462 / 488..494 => -8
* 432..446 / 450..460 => -18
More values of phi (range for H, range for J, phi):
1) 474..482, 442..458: 55.01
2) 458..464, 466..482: 55.36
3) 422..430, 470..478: 60.11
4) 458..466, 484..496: 55.40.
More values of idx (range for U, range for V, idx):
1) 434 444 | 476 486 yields 59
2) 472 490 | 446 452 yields 60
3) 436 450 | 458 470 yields 58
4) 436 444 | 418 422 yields 65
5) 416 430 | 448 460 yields 53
